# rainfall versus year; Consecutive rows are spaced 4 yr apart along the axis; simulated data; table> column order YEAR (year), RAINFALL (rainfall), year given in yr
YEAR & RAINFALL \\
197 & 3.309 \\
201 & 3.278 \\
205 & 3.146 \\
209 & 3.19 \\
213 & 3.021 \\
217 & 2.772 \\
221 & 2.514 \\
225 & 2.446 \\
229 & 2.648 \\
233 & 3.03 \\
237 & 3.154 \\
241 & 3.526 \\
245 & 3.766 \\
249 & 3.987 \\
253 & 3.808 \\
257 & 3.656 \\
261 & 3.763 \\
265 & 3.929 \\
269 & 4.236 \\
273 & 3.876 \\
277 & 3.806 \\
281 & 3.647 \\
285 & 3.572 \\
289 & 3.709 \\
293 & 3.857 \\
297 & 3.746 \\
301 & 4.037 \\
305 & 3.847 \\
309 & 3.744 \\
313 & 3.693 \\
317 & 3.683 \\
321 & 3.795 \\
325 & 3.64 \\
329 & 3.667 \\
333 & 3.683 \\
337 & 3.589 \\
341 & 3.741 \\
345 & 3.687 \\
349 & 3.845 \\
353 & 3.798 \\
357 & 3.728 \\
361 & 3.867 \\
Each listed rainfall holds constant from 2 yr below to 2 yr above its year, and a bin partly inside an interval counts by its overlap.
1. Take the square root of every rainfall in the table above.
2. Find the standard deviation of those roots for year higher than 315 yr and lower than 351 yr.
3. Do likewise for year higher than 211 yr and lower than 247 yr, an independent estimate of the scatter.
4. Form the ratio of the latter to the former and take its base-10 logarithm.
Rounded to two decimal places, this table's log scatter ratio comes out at 0.80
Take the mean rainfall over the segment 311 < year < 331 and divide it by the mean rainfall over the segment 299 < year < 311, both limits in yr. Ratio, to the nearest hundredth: 0.95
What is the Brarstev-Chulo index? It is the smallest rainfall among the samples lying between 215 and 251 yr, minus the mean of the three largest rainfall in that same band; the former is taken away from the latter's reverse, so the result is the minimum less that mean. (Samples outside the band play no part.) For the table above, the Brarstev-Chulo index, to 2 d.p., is -1.31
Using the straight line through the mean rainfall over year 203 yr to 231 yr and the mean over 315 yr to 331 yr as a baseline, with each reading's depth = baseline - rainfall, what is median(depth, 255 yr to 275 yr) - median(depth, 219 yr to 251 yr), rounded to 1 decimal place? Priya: -0.5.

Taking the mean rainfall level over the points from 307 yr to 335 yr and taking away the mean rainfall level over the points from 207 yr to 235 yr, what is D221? 0.90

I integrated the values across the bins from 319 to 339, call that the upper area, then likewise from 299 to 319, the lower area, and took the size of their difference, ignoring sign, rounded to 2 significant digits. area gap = 2.5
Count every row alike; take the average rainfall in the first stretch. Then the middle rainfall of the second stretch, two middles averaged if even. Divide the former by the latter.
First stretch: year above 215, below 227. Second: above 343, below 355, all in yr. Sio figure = 0.68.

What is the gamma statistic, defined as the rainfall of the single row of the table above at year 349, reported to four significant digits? 3.845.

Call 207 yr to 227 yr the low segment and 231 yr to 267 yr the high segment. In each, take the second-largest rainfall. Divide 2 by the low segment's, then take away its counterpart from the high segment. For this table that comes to -3.27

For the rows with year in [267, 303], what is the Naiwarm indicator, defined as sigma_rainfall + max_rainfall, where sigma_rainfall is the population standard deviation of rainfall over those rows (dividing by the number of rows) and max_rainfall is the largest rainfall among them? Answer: 4.43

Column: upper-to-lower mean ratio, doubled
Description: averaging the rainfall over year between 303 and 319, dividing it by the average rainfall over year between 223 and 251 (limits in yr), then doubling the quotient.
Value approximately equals 2.32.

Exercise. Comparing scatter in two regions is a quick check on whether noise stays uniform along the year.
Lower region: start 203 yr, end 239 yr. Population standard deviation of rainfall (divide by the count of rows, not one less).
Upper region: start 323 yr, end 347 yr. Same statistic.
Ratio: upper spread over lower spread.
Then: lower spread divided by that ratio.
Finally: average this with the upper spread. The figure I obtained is 0.83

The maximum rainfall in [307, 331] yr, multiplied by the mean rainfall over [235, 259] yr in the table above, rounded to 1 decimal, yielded 13.8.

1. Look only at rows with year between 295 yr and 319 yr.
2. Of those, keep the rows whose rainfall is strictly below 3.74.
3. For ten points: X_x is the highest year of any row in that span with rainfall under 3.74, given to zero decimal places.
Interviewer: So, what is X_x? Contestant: 317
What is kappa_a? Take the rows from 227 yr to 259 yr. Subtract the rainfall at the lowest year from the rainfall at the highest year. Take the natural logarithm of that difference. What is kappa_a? 0.0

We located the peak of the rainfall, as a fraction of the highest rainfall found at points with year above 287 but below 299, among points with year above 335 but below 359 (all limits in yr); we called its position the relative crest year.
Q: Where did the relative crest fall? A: 349 yr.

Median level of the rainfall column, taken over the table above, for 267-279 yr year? 3.88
